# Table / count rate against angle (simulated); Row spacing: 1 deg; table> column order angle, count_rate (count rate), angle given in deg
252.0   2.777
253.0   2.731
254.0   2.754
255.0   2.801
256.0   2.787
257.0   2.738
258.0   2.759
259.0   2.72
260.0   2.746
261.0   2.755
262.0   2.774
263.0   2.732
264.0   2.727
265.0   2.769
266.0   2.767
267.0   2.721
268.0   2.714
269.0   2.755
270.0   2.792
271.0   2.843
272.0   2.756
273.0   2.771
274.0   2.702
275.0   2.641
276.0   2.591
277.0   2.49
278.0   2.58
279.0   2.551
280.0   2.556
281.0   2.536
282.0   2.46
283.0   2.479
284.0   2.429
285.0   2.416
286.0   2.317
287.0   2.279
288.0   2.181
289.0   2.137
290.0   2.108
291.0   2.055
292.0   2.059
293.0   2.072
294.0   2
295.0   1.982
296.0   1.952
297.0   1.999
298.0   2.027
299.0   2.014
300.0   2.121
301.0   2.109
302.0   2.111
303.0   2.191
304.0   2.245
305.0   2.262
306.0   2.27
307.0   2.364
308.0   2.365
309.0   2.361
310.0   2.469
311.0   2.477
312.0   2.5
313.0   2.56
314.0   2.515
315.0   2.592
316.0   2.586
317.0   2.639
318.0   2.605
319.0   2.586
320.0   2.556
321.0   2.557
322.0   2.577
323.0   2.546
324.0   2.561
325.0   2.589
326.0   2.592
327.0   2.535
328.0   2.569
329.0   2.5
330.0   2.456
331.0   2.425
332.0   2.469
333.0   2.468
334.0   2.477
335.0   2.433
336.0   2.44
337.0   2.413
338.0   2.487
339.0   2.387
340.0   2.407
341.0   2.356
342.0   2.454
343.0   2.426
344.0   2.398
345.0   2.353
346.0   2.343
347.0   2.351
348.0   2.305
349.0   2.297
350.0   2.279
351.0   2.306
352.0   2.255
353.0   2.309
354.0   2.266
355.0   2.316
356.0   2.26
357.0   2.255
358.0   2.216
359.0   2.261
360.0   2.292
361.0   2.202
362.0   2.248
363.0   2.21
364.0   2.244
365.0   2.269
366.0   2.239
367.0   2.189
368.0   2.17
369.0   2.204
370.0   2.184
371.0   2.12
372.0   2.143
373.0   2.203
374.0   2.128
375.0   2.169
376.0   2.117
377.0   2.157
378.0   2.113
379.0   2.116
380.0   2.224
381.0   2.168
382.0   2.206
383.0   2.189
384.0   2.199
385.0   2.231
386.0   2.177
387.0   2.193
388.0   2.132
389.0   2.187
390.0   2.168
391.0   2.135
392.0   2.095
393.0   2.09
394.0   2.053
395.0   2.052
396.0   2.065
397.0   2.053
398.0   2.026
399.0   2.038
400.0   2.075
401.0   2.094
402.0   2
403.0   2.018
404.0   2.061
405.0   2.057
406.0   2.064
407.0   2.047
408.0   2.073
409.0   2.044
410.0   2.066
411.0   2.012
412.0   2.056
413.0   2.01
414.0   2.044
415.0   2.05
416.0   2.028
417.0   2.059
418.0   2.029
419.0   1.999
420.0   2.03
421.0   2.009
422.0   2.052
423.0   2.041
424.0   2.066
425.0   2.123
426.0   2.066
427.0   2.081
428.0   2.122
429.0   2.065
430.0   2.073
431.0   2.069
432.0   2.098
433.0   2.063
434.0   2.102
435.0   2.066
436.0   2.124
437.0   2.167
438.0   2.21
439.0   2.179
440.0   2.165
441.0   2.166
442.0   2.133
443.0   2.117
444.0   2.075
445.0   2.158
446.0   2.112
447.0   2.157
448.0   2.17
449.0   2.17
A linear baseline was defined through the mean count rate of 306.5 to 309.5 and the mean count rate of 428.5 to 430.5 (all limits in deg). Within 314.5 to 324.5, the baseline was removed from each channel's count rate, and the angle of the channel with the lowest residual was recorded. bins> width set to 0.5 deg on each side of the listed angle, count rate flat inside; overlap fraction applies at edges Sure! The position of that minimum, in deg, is 323.0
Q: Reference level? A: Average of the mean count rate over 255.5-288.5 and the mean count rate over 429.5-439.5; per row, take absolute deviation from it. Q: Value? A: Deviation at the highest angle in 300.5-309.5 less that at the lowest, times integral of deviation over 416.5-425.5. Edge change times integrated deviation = -0.7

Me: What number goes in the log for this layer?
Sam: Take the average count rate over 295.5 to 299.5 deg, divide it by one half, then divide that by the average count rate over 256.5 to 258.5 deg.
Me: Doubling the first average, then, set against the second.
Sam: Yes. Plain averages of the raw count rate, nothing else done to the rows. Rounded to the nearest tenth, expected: 1.5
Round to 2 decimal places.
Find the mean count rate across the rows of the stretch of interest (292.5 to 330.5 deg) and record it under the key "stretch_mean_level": 2.37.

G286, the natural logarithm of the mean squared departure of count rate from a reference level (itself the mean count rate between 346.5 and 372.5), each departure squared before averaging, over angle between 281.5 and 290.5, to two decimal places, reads -3.79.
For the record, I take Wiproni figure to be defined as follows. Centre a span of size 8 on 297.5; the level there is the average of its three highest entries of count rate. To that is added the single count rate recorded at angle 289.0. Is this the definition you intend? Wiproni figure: 4.2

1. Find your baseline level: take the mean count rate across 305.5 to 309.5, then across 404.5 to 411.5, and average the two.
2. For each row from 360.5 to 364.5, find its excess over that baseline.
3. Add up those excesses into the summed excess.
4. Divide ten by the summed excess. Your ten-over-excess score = 83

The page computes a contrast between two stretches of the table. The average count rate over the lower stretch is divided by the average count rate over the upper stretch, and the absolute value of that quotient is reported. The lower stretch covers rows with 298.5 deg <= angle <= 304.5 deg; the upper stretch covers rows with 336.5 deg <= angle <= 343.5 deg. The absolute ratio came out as 0.88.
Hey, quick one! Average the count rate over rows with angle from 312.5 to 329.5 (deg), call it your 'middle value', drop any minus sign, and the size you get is 2.57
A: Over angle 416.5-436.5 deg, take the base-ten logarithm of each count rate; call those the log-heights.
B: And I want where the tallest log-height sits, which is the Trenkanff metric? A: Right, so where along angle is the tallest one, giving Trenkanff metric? 436.0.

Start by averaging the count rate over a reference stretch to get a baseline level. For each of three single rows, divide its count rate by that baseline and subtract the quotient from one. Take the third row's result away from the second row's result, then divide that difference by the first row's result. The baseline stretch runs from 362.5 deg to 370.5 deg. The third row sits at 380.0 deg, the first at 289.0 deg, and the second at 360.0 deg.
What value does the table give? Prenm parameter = -0.9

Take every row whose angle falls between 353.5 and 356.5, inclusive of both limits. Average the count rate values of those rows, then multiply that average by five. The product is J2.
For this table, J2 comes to 11.4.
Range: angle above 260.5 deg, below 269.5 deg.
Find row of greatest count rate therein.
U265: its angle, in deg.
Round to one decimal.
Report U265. 262.0 deg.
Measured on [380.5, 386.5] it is 385.0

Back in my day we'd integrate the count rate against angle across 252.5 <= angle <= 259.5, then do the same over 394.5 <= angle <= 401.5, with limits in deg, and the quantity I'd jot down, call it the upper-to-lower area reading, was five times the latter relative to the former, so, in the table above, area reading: 3.7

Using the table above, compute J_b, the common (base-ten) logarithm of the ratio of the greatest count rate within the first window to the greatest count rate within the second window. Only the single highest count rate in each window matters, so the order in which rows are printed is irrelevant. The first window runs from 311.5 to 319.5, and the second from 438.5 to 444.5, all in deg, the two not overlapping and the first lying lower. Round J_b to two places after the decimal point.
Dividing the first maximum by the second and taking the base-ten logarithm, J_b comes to 0.08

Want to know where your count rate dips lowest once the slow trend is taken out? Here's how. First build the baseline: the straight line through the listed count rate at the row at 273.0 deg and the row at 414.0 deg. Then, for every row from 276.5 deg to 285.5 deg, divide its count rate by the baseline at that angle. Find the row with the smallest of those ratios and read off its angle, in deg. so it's 285.0 deg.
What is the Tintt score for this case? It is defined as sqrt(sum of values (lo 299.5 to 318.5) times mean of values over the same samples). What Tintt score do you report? 10.4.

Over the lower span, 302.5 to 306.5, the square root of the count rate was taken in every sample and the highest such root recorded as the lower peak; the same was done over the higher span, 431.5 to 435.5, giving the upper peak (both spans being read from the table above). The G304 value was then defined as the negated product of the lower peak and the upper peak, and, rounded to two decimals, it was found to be -2.18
